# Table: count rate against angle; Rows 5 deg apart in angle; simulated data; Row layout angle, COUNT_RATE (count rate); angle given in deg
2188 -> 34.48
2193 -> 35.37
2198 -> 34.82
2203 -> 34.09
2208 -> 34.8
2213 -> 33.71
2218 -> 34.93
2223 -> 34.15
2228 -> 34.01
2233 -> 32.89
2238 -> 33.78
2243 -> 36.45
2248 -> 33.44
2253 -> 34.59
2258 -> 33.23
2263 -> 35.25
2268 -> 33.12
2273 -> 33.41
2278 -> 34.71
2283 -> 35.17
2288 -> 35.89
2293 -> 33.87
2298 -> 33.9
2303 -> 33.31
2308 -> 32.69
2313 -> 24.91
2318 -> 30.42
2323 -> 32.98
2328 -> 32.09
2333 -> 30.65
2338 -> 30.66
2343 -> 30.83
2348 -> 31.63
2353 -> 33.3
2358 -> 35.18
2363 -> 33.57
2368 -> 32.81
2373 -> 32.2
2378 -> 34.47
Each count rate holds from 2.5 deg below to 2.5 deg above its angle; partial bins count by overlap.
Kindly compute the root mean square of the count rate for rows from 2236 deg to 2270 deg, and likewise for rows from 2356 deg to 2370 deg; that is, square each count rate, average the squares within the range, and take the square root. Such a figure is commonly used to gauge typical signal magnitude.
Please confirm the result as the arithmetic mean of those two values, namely 34.1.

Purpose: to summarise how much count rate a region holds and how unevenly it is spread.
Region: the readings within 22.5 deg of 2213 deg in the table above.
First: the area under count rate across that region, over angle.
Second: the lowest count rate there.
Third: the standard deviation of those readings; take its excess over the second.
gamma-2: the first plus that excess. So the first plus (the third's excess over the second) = 1512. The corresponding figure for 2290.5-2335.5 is 1402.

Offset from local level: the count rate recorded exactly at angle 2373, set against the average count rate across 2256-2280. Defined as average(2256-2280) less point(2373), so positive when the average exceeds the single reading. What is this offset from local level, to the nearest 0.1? 1.7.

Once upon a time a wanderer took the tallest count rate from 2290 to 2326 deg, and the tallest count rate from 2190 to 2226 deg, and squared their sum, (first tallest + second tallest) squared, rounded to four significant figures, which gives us 4798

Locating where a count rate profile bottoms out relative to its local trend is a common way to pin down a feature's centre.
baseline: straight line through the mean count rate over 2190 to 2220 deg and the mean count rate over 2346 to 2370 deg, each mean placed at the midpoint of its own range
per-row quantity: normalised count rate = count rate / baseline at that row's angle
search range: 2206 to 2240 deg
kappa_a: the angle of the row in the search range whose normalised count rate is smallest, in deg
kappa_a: 2233 deg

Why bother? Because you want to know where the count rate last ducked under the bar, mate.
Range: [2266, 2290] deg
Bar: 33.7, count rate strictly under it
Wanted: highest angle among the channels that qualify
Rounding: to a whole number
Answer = 2273 deg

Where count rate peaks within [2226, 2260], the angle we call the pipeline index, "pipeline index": 2243 deg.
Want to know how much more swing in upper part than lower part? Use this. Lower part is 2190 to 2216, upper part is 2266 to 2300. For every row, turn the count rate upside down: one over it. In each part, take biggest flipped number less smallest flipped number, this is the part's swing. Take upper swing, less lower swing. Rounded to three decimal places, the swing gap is 0.001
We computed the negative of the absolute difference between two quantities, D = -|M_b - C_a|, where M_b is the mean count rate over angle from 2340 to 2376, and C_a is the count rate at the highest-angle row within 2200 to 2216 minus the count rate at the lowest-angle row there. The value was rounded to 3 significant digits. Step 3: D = -33.2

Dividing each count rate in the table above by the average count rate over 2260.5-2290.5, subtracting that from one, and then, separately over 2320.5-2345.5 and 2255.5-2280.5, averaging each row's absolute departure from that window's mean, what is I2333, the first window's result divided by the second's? 1.1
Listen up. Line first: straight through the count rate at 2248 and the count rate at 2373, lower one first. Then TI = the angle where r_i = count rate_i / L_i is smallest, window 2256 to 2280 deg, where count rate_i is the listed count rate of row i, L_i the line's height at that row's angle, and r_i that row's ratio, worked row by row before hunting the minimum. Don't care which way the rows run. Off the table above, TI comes 2268 deg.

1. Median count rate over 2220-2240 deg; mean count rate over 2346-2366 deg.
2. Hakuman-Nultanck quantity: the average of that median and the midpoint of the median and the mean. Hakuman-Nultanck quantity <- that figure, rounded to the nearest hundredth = 33.78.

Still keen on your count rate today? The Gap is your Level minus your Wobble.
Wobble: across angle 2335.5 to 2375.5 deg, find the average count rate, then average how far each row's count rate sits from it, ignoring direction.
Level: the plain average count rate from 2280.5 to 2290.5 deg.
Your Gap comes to 34.3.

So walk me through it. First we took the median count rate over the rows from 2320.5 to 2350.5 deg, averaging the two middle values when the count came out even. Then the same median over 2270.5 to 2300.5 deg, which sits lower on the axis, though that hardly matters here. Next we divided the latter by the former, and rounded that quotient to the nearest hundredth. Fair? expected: 1.10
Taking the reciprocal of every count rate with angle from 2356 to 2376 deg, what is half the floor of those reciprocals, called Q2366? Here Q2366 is 0.0142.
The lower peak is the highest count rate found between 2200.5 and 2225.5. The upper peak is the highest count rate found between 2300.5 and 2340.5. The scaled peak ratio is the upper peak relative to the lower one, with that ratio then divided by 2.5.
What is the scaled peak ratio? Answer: 0.381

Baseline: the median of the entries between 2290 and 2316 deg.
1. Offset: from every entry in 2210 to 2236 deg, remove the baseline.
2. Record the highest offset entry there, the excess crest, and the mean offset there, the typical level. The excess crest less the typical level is 1.0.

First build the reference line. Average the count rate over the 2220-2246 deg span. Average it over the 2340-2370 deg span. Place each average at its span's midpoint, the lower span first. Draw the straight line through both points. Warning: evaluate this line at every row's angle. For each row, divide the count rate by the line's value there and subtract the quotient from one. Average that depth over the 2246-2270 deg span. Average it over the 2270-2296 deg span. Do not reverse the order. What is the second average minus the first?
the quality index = -0.03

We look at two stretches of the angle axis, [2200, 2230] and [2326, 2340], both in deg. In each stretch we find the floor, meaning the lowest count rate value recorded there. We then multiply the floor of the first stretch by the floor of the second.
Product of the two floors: 1033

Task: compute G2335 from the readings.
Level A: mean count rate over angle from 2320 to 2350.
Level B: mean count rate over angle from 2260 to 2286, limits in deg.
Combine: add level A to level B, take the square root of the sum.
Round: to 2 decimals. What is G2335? 8.11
